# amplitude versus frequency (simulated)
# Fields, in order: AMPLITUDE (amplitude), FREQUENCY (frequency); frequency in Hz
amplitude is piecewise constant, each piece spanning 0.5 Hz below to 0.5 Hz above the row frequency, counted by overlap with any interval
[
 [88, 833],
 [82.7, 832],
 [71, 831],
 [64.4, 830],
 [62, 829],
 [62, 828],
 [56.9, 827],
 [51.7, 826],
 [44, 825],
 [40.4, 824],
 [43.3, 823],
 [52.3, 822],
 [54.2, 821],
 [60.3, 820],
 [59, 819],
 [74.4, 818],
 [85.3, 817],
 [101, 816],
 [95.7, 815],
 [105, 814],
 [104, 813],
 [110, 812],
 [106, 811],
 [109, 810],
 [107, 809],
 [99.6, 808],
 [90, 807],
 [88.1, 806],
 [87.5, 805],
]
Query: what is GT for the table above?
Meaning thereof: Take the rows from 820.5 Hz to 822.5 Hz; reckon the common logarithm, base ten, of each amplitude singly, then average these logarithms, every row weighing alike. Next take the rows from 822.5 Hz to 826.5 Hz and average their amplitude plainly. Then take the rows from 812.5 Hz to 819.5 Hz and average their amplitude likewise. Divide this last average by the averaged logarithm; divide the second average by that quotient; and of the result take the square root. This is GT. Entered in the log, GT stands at 0.93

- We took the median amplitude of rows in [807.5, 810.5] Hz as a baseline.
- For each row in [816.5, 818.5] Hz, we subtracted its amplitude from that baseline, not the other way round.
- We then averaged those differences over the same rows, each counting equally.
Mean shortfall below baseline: 27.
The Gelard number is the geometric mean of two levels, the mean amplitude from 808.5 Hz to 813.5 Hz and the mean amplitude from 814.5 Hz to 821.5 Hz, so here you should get 90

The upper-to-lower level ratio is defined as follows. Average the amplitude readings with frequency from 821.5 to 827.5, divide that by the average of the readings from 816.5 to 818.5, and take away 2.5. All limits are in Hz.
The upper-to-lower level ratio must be -1.90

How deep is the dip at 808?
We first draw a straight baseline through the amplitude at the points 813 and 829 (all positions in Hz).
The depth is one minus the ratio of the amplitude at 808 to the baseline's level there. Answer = 0.15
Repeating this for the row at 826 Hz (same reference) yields 0.26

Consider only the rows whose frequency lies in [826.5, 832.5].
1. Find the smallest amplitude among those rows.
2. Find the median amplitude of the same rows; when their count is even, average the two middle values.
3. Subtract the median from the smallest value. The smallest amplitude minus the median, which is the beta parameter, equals -6.3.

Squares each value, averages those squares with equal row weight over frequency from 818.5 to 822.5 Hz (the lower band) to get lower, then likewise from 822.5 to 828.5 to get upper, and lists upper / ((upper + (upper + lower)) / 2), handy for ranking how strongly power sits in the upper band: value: 0.61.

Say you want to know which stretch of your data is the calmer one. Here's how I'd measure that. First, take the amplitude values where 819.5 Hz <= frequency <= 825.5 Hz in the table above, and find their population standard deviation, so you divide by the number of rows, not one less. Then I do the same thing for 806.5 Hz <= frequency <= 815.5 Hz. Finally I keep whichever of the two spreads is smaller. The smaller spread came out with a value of 6.2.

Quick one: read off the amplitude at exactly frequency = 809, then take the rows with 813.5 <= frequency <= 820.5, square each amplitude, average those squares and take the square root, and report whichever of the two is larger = 107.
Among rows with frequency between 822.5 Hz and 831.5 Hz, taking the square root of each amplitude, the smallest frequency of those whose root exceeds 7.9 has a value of 830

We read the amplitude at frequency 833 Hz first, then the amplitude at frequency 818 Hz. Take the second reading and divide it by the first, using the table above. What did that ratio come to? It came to 0.85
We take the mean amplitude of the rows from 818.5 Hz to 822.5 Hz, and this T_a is 56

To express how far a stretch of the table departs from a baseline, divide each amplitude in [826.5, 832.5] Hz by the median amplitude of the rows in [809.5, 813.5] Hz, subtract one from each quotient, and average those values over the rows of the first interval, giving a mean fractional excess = -0.38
